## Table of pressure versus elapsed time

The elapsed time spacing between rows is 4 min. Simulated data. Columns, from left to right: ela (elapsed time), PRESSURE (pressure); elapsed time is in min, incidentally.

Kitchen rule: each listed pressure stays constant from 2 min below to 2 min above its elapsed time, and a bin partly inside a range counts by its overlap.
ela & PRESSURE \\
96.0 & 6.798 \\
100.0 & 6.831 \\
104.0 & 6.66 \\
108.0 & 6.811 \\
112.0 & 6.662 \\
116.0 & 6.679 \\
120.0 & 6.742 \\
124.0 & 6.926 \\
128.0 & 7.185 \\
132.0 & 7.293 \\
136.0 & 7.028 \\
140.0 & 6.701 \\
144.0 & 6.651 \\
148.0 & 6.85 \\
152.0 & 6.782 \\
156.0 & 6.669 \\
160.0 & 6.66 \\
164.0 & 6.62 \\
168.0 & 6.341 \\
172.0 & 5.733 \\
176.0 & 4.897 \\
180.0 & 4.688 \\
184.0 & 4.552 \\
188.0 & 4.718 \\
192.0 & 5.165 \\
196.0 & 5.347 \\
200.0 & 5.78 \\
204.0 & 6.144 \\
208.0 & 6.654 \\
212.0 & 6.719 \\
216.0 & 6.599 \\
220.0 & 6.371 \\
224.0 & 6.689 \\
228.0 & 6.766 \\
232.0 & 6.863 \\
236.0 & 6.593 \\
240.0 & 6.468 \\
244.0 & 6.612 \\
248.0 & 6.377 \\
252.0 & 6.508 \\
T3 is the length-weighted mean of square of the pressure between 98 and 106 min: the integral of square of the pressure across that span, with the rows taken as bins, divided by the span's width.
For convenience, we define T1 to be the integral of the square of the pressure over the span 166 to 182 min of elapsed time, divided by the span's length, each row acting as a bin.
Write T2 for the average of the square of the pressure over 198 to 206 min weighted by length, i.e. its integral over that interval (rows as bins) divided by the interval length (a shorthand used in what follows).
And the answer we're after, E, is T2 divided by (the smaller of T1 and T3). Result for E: 1.20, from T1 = 29.8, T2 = 36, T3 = 45.5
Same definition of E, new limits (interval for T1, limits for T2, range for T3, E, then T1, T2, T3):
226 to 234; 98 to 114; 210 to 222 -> 1.05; 46.4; 45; 43.1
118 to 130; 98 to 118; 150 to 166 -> 1.01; 48.3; 45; 44.7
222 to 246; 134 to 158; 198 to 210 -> 1.20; 44.4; 46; 38.5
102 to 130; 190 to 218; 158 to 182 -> 1.07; 46.4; 37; 34.5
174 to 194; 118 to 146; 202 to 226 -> 2.08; 23.1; 48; 42.7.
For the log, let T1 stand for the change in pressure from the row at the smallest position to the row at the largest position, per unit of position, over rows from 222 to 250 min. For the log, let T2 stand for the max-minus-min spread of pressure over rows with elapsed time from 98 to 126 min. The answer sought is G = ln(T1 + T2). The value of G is -1.37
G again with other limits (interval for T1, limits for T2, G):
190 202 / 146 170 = -0.53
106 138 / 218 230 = -0.91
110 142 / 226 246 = -0.93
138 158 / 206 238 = -0.71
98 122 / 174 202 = 0.20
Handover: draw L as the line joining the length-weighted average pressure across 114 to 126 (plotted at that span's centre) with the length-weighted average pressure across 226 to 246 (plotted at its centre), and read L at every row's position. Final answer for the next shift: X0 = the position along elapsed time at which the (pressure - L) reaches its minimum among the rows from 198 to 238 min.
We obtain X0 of 200.0 min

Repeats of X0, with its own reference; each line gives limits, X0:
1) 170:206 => 184.0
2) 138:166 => 164.0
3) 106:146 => 112.0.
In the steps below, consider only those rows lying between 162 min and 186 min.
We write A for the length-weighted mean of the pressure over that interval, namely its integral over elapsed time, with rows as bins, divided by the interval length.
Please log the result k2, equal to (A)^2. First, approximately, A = 5.5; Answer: 30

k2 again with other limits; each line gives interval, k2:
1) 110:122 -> 45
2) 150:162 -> 45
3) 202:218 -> 43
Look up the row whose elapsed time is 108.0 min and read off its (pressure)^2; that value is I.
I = 46.4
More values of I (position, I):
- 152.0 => 46.0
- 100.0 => 46.7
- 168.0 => 40.2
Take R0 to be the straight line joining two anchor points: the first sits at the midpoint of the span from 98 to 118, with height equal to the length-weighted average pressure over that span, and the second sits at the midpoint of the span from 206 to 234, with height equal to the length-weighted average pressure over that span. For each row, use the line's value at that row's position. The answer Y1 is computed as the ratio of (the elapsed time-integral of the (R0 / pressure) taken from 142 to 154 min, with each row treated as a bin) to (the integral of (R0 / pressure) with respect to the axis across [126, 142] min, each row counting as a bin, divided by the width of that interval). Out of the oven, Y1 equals 12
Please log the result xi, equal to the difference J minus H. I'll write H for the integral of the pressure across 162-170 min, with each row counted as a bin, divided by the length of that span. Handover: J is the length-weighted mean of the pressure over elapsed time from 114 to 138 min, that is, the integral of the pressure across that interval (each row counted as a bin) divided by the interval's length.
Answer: 0.5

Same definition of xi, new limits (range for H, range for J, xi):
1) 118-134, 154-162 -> -0.4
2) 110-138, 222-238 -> -0.2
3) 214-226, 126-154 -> 0.4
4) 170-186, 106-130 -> 1.9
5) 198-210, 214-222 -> 0.3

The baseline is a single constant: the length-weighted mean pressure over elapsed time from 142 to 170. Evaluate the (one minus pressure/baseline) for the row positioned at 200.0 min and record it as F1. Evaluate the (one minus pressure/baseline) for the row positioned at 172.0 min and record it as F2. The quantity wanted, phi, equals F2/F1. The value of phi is 1.05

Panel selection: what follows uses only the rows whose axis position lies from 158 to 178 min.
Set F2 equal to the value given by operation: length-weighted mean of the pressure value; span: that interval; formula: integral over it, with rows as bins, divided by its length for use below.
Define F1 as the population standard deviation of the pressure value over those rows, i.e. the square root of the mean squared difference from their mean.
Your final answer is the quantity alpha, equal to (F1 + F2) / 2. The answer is 3.36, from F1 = 0.7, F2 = 6.1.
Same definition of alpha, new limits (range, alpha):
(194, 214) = 3.32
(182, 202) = 2.78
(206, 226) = 3.37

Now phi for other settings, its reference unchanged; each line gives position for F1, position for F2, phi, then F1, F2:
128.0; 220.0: -0.53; -0.08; 0.04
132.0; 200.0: -1.37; -0.10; 0.13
